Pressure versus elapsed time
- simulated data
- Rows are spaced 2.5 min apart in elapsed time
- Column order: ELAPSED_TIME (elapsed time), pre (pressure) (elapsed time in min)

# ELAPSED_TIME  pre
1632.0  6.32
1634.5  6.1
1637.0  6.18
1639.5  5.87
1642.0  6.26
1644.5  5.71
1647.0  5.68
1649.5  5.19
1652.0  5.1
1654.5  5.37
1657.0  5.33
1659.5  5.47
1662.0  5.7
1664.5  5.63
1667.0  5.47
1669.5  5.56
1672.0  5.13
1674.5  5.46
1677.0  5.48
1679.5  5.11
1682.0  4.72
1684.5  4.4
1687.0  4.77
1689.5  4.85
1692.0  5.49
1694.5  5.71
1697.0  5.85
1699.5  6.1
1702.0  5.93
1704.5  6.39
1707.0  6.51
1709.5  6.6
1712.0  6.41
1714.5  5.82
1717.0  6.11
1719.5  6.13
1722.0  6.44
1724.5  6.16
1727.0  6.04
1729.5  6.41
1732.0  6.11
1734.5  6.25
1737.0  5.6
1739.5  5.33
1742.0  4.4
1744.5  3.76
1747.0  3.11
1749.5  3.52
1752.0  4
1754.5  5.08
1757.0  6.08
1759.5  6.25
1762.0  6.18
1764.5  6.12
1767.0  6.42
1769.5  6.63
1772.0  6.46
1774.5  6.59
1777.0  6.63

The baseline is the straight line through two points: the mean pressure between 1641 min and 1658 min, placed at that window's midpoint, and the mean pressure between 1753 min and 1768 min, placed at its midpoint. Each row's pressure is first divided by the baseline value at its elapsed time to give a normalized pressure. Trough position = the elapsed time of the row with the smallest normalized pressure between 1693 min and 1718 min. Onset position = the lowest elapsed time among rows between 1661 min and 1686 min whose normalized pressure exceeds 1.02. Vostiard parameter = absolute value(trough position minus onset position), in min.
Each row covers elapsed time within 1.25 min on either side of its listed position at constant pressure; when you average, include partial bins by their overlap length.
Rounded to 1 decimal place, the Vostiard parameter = 32.5 min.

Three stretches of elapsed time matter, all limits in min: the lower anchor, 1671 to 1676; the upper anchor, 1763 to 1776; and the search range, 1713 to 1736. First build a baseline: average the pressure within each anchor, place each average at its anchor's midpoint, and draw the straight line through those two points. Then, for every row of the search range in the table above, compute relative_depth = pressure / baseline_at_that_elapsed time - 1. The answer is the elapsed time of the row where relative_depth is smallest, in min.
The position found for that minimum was 1714.5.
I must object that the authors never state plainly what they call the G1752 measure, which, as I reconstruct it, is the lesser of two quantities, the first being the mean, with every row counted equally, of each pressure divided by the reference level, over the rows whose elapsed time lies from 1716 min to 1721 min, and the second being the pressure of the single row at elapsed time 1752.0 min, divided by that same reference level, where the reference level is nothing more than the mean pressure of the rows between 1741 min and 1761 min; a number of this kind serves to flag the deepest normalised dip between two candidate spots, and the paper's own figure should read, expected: 0.88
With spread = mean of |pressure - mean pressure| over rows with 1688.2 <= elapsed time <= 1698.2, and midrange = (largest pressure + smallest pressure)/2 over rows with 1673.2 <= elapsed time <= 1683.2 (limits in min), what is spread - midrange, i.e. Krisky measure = -4.8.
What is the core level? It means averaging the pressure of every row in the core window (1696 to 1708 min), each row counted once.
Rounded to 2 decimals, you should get 6.16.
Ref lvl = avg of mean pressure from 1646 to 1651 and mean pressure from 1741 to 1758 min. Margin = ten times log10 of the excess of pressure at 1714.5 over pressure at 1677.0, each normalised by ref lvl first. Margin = -12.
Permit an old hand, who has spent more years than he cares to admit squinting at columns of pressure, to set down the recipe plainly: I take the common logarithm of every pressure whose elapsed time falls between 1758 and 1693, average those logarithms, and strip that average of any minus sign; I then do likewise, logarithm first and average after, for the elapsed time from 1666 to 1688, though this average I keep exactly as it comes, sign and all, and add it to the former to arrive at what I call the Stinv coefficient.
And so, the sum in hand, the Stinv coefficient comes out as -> 1.45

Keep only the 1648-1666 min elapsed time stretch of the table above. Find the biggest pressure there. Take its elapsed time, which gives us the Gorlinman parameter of 1662.0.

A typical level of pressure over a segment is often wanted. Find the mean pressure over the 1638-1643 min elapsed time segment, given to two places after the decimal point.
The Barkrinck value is 6.06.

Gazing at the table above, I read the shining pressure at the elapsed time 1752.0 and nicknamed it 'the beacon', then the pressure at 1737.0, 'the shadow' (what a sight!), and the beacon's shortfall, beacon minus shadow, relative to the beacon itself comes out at -0.40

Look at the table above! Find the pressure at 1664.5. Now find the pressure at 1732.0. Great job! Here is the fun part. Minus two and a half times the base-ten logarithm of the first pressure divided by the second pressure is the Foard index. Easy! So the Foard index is 0.09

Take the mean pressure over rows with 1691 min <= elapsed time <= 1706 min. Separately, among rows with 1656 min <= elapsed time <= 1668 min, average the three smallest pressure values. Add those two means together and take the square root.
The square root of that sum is 3.37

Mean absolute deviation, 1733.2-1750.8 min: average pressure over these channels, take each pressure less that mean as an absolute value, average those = 1.0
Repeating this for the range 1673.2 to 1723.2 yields 0.5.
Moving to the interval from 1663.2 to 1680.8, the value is 0.2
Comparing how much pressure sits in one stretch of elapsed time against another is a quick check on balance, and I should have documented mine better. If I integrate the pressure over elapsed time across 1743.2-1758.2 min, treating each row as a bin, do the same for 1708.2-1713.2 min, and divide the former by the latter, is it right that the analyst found 1.96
